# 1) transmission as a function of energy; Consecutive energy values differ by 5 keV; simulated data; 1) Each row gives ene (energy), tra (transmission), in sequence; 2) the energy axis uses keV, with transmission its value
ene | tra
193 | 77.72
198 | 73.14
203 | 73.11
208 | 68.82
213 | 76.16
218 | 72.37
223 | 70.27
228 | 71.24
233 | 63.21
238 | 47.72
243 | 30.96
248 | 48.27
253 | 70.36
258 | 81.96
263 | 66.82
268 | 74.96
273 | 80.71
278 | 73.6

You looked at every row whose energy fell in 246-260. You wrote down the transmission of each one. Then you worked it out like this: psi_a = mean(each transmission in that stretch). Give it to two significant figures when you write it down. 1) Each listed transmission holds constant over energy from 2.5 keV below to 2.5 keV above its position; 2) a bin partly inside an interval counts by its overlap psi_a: 67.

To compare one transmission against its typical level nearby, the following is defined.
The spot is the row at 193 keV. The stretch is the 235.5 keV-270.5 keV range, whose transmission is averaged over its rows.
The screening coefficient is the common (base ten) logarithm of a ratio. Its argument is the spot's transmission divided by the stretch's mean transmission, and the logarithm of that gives 0.111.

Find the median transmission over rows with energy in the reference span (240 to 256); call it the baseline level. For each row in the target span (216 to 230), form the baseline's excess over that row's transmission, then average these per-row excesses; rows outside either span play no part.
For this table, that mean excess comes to -23.0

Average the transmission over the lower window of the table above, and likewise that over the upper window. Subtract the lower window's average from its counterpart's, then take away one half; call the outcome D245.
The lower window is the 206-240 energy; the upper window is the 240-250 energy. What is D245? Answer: -28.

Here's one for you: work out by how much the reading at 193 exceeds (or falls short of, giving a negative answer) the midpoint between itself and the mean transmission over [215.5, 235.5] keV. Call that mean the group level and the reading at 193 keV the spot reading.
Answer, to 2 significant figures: 4.2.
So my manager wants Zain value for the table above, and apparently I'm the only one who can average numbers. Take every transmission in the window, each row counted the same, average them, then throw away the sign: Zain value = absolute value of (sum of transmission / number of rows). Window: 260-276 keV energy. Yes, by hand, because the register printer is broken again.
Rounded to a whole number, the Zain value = 74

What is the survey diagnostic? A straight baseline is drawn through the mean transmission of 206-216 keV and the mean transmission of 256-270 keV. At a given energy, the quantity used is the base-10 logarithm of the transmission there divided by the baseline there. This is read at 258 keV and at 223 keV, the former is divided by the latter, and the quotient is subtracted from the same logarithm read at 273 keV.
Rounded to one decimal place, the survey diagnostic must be 2.6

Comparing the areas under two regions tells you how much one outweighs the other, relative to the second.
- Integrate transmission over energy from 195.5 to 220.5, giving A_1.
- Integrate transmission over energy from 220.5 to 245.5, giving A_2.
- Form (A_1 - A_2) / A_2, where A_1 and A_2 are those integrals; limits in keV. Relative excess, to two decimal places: 0.28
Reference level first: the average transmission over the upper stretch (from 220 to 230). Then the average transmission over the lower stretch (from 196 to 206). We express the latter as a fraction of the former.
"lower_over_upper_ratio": 1.03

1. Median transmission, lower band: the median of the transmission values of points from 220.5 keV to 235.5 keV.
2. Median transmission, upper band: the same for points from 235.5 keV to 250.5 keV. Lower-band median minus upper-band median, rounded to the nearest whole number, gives 23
